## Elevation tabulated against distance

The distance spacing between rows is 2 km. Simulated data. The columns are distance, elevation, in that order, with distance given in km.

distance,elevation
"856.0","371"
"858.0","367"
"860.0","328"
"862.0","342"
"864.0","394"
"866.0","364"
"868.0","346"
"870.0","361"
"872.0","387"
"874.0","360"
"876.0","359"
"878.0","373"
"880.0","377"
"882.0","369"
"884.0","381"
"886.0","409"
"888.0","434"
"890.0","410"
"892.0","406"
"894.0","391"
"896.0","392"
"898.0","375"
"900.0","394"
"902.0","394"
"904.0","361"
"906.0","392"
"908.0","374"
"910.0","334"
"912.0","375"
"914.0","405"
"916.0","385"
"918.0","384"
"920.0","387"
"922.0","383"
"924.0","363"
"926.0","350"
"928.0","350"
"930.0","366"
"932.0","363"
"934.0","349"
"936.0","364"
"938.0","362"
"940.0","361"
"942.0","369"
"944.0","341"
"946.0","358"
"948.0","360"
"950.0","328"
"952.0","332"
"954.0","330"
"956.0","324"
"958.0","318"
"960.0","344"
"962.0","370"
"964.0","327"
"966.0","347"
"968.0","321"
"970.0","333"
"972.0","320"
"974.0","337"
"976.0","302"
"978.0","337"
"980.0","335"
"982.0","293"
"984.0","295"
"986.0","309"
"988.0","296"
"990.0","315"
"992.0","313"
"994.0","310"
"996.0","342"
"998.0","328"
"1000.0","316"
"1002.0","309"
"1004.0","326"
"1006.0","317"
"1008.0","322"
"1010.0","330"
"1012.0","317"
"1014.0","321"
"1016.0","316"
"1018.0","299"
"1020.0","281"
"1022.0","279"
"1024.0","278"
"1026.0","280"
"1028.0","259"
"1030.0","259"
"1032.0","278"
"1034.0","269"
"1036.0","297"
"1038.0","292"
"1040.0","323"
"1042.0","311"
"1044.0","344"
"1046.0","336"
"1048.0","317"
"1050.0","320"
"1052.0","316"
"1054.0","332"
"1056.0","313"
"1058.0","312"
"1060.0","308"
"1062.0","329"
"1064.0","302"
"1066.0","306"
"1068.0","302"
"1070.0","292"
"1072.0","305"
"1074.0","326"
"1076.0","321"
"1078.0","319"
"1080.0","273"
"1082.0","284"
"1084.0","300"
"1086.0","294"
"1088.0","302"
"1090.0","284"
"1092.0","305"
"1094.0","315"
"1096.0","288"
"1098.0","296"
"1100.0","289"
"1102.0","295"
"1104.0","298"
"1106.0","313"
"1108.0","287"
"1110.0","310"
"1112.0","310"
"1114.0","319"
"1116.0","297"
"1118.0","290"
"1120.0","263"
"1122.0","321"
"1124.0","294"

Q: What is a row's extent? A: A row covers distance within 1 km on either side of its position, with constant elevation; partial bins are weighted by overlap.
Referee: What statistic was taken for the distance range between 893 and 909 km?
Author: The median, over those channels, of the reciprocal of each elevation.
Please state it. 0.0026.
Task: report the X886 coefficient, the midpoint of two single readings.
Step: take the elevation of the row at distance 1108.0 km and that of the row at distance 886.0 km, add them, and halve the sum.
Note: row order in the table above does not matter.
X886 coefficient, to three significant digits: 348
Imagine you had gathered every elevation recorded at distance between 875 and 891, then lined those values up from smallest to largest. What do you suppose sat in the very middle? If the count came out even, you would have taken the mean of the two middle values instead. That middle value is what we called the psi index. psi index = 379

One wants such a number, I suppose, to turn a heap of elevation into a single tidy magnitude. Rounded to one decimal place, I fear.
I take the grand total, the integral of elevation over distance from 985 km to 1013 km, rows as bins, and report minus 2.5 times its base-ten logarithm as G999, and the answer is -9.9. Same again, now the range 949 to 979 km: -10.0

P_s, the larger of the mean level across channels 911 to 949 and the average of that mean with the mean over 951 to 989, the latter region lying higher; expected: 367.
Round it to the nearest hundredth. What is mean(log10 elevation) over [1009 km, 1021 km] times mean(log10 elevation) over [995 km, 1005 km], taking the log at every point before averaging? 6.26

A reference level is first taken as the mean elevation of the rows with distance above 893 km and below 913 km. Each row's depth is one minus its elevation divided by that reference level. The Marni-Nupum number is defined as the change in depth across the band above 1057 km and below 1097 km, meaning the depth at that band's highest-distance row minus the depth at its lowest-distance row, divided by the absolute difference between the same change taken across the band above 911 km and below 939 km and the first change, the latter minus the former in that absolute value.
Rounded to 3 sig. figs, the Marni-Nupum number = 2.18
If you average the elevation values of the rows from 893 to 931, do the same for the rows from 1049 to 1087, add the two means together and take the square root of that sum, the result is 26.2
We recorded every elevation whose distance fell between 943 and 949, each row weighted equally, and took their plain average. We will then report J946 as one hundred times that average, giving 35300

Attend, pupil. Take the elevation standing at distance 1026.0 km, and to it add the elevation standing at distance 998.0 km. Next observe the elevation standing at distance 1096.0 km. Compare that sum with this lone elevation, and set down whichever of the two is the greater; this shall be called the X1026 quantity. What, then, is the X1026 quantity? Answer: 608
